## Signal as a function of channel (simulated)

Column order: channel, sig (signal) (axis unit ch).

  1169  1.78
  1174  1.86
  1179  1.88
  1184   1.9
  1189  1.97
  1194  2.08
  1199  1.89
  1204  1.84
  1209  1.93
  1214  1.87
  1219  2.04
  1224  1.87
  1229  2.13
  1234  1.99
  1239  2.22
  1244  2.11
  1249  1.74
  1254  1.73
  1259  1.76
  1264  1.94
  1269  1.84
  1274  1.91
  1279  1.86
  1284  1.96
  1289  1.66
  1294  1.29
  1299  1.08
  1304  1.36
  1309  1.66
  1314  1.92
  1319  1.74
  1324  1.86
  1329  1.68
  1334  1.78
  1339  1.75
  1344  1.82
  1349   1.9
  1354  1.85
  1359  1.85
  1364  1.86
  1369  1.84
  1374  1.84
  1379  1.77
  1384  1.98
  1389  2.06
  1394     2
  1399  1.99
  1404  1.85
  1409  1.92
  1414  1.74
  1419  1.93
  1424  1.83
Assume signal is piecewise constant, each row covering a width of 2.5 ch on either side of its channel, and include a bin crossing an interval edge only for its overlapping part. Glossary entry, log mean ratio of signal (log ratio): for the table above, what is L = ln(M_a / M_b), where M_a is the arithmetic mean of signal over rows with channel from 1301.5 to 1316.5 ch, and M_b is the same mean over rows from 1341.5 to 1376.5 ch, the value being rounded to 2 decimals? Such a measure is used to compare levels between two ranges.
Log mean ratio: -0.12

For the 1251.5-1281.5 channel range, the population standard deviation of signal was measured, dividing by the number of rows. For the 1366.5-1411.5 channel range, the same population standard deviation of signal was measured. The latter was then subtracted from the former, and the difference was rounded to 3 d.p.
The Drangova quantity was -0.016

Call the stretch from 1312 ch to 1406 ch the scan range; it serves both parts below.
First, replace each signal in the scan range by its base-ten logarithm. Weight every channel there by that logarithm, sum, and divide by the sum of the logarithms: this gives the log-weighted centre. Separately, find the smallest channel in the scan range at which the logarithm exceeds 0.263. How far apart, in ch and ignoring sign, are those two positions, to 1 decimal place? 46.3 ch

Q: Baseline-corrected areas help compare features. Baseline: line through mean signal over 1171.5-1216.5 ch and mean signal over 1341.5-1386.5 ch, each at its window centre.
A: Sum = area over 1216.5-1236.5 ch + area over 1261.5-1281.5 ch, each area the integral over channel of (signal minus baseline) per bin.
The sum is 2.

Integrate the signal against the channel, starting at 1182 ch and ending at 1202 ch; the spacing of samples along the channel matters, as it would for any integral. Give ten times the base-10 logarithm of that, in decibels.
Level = 15.9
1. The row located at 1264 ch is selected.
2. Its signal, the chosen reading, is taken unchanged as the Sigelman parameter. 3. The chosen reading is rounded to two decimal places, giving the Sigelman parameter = 1.94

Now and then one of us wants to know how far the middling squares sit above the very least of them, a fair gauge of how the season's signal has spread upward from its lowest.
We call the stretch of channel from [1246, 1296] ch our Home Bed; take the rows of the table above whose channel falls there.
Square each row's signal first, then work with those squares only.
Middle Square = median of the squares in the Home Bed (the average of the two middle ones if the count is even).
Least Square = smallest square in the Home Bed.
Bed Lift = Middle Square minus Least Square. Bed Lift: 1.58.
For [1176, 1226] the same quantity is 0.21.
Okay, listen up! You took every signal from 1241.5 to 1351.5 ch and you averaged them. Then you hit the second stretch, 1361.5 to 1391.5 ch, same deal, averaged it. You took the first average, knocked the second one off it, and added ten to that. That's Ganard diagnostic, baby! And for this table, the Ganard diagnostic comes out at 9.9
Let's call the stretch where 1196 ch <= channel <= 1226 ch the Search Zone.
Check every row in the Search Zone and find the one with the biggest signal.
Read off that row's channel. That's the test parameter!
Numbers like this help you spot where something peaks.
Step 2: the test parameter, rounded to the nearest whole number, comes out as 1219 ch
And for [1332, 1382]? 1349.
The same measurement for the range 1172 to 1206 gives 1194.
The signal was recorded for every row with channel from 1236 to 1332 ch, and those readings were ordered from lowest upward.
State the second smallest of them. 1.29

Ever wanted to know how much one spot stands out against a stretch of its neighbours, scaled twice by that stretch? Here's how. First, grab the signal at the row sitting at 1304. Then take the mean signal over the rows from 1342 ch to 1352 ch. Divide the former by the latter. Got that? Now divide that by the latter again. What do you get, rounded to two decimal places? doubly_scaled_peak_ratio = 0.39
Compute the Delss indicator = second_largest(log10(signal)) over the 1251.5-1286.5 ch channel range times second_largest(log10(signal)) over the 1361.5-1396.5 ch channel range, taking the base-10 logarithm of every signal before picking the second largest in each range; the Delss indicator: 0.087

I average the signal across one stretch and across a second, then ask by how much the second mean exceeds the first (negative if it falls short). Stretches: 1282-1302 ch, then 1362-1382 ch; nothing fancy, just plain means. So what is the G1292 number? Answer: 0.3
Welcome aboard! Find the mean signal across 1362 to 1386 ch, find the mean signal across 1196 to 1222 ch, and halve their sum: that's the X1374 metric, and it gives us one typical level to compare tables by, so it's 1.89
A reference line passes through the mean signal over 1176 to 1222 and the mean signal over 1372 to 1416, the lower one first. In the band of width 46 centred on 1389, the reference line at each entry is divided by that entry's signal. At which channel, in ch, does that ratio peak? 1379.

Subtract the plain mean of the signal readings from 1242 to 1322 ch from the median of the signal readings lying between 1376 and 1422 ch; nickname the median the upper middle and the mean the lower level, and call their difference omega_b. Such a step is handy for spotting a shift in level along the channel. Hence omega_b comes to 0.21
